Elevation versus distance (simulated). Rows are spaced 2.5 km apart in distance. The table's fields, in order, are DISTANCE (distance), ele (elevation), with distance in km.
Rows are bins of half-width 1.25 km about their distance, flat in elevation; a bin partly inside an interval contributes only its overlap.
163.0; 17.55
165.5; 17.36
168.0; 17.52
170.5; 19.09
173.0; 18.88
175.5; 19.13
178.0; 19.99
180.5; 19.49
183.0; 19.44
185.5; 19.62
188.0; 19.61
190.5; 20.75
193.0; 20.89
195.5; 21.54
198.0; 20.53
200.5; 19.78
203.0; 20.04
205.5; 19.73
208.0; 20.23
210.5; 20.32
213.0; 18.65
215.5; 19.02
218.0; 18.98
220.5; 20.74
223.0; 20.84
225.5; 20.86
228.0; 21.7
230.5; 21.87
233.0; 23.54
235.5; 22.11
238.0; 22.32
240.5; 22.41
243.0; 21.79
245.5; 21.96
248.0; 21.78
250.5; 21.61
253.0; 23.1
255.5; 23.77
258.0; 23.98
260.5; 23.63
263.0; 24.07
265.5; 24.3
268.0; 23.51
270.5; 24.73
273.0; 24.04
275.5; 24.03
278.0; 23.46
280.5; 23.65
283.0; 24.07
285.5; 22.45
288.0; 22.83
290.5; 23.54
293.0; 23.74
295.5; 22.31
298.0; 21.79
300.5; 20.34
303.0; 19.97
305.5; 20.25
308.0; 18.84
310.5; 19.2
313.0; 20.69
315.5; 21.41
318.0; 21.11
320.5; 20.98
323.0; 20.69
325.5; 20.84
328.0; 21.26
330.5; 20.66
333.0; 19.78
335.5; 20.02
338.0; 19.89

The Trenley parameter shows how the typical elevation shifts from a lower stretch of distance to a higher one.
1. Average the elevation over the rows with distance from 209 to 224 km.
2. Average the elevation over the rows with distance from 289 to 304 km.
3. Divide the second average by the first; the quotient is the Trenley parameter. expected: 1.11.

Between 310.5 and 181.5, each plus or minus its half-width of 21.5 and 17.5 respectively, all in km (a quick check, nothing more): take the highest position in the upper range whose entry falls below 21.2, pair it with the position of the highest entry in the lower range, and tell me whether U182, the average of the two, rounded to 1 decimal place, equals 263.0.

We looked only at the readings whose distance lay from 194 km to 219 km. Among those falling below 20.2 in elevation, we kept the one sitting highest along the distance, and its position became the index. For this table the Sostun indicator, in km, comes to 218.0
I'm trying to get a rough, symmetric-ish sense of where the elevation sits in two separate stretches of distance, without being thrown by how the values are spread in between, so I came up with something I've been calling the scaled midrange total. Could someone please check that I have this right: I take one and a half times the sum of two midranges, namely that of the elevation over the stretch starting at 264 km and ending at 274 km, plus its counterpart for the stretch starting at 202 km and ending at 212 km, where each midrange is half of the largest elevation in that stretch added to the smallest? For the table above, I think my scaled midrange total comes 66.2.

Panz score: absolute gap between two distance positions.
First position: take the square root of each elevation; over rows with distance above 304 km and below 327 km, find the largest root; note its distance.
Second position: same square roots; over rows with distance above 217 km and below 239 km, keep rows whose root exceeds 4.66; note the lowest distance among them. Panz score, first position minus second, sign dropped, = 85.0 km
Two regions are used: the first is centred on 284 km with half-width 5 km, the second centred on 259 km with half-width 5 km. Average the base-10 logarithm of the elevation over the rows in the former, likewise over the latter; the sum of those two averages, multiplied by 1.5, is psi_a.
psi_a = 4.12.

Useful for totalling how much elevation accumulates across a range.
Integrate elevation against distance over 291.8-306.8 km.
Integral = 321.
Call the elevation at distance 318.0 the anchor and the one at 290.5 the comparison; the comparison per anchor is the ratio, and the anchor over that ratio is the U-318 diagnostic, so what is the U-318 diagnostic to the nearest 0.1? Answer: 18.9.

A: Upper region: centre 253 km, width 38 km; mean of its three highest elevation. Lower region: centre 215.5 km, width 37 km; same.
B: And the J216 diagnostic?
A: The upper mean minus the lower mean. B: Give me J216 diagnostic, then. 2.0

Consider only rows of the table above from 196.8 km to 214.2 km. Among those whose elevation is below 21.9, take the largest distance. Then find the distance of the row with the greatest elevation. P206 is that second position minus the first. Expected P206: -15.0 km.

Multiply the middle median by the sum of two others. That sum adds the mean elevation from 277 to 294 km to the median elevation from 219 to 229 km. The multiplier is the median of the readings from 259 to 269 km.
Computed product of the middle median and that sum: 1055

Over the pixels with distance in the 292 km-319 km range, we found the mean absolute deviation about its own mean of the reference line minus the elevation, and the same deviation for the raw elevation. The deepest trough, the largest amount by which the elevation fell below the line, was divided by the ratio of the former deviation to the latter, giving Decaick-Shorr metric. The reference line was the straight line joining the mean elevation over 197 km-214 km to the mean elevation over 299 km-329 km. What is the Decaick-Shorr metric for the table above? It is 1.6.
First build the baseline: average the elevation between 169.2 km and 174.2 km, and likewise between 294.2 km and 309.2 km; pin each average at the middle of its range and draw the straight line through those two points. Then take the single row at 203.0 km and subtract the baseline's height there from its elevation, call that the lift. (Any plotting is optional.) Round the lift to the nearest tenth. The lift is 0.7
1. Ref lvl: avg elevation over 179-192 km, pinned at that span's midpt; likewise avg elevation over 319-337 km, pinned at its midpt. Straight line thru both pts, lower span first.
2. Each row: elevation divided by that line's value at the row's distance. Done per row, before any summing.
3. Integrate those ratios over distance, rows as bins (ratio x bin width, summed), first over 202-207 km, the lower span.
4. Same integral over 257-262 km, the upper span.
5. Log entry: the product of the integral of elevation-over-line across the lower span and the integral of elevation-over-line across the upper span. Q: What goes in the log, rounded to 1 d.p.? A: 29.4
